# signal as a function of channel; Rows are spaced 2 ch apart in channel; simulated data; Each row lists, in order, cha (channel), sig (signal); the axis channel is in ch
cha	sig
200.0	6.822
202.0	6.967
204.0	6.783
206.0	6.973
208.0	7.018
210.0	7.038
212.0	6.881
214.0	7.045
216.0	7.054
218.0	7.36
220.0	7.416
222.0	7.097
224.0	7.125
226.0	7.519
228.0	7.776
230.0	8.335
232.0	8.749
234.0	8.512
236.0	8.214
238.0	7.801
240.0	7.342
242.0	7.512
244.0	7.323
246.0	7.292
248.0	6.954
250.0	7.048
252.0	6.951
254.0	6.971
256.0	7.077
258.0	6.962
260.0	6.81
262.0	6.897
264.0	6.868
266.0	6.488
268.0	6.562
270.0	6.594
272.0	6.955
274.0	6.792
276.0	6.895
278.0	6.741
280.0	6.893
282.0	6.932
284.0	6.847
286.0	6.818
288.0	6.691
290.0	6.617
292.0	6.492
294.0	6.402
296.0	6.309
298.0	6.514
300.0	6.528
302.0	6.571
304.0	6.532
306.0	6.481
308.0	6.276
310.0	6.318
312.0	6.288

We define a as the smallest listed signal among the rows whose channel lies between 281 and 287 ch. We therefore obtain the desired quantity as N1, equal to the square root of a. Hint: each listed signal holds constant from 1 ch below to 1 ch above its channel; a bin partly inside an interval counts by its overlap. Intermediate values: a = 6.818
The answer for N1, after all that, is 2.61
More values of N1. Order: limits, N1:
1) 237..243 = 2.71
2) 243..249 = 2.64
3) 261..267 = 2.55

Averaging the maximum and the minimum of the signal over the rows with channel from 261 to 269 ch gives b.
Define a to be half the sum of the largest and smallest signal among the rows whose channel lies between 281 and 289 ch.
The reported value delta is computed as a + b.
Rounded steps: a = 6.8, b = 6.7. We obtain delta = 13.50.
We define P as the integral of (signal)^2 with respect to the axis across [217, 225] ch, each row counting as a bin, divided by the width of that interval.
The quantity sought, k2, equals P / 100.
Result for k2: 0.53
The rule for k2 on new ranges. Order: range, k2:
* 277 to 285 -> 0.47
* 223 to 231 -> 0.59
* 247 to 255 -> 0.49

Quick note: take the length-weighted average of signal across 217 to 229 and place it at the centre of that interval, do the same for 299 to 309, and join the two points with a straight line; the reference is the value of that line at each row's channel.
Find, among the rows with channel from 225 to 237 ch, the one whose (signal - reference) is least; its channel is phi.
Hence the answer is 226.0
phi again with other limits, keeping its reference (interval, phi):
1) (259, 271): 266.0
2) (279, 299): 296.0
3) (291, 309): 296.0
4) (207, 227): 212.0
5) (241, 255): 248.0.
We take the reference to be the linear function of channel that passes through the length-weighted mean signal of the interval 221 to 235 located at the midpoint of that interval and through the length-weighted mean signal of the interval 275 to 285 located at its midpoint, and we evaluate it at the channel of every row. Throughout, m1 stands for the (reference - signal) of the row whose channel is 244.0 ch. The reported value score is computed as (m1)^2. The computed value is 0.1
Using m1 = 0.24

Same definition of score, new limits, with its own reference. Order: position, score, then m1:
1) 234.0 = 0.6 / -0.76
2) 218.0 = 0.5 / 0.71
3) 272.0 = 0.0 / 0.06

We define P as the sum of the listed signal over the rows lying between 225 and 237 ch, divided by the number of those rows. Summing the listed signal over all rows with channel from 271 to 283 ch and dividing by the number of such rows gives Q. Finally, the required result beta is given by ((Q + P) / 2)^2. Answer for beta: 56.6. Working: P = 8.2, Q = 6.87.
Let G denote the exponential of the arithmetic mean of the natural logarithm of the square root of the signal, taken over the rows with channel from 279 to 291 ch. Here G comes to 2.61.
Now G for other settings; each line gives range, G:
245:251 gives 2.66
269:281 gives 2.61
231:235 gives 2.94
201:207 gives 2.63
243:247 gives 2.70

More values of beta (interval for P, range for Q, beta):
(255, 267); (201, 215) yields 47.7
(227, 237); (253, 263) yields 58.2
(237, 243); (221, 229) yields 55.7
